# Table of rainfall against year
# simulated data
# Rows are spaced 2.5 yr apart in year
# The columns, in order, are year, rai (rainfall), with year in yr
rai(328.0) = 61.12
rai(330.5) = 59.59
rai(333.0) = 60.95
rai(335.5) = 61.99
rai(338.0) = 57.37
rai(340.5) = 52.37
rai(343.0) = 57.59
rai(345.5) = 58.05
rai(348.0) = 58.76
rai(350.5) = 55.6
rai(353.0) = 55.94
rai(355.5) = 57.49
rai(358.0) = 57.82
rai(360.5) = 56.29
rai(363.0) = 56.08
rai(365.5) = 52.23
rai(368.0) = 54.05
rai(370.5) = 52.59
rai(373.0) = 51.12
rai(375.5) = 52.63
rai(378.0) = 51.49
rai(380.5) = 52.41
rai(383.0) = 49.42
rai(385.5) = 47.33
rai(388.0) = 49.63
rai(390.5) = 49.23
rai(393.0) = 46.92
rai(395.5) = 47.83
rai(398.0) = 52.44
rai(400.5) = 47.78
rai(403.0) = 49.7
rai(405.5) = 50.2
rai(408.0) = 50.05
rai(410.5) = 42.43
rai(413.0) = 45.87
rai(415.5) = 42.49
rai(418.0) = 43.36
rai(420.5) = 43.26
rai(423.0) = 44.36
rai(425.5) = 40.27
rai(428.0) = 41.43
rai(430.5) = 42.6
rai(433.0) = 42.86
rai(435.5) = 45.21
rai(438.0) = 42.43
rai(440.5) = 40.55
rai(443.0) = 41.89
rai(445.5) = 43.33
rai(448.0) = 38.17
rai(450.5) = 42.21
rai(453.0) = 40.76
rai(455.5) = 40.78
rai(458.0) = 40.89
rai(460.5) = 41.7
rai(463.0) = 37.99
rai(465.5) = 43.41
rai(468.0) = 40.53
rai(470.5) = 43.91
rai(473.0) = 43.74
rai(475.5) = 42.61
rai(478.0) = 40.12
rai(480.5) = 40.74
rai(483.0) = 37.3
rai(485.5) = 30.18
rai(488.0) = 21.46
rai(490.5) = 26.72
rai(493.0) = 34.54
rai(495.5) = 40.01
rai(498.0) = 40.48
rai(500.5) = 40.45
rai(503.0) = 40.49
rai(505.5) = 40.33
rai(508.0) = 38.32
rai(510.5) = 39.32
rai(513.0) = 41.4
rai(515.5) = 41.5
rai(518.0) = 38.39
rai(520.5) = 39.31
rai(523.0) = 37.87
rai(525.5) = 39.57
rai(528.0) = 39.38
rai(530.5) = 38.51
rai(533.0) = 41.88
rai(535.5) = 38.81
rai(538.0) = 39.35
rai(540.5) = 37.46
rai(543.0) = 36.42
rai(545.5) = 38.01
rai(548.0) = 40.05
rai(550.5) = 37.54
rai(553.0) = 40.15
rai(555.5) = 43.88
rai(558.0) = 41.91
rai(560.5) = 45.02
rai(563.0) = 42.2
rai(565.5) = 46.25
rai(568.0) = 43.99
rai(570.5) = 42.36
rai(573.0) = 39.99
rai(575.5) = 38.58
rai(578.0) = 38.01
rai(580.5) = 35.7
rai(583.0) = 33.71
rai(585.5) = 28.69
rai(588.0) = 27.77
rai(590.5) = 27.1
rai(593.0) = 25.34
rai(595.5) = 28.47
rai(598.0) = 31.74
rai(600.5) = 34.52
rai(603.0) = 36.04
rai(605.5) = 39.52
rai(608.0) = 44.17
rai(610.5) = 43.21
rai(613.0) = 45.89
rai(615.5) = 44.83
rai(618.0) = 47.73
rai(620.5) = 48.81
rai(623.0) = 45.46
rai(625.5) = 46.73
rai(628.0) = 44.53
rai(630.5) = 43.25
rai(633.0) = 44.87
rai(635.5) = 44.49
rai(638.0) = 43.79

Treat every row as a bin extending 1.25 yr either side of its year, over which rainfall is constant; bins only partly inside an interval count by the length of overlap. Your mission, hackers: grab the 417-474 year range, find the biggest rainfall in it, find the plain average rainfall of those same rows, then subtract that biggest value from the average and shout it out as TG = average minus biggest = -3.2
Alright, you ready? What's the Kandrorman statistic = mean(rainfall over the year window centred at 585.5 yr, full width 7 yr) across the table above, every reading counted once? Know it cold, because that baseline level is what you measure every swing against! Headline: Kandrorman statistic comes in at 30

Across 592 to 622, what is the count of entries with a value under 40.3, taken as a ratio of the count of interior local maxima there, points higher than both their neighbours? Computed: 3.0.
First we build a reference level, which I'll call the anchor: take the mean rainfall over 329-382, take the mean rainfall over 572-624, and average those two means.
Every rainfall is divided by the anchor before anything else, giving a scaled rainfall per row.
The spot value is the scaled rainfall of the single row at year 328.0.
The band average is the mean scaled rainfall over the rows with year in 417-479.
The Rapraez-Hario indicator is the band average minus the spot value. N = -0.41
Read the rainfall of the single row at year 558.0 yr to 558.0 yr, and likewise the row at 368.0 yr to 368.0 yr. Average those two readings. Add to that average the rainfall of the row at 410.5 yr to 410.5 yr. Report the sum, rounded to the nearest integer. 90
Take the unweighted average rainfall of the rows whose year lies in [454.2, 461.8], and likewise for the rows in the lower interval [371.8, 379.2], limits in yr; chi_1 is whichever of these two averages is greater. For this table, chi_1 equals 52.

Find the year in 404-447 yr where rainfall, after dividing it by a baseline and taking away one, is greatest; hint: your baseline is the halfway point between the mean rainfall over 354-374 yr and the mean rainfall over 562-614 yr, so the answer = 405.5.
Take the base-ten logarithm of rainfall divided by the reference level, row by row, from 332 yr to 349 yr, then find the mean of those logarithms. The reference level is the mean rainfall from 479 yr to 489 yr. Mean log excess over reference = 0.25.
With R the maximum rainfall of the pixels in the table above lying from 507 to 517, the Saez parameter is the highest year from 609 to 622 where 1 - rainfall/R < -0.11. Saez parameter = 620.5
